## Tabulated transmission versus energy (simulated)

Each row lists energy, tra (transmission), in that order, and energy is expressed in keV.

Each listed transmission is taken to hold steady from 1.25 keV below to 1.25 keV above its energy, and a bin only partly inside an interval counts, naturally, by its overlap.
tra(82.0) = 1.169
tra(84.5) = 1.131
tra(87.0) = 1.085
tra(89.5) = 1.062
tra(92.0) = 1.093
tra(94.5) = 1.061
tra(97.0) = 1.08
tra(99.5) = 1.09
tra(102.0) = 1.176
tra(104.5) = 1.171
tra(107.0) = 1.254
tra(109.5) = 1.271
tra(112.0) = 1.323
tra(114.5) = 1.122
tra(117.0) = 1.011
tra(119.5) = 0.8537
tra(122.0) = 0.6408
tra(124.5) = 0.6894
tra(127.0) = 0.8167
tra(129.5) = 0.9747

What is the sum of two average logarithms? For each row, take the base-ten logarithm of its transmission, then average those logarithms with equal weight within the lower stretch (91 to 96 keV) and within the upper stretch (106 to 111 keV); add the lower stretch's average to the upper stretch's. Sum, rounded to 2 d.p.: 0.13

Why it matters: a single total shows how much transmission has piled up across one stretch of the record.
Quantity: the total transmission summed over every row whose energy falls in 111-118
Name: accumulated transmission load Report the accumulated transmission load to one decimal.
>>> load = 3.5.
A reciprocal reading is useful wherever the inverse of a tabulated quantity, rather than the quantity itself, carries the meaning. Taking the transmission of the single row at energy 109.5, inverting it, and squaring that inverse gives 0.62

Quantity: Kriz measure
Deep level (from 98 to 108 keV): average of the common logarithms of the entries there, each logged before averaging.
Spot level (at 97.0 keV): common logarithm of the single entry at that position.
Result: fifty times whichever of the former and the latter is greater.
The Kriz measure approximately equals 3.4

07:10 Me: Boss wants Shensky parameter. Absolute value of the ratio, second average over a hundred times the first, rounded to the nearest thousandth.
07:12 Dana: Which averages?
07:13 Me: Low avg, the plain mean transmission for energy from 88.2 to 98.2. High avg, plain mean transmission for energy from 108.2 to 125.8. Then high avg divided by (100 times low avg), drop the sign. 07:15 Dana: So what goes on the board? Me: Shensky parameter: 0.009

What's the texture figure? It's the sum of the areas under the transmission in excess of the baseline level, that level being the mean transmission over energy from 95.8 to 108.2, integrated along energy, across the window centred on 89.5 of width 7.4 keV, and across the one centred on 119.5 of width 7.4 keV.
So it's -2.9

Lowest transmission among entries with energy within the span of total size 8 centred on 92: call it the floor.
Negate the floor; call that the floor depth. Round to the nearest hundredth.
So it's -1.06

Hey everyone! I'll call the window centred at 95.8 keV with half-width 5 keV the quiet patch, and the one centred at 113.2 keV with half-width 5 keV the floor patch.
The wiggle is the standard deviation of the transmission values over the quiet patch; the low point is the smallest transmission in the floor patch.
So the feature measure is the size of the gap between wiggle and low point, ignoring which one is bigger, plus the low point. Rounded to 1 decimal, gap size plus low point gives 2.0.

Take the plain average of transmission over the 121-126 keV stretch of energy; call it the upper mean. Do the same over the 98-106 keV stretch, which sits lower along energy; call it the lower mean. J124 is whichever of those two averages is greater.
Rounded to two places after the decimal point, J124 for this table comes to 1.15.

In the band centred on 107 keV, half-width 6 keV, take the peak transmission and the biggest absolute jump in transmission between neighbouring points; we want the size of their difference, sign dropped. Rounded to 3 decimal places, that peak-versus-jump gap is 1.240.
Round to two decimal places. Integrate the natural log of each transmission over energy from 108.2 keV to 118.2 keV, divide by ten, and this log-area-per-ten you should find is 0.16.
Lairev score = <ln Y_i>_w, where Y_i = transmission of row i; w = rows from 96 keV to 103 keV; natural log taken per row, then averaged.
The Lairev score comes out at 0.11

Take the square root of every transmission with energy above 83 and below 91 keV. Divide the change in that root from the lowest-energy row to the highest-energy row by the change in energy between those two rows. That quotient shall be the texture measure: -0.007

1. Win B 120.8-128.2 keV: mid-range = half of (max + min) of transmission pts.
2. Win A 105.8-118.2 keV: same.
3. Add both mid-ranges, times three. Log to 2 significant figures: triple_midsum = 5.7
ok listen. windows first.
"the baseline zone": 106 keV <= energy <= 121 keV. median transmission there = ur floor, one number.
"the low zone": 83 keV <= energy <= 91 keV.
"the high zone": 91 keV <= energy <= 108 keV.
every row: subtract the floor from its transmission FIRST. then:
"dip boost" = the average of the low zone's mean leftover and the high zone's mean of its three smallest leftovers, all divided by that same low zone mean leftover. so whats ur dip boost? 1.1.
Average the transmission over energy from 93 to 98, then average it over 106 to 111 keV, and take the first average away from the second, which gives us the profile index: 0.19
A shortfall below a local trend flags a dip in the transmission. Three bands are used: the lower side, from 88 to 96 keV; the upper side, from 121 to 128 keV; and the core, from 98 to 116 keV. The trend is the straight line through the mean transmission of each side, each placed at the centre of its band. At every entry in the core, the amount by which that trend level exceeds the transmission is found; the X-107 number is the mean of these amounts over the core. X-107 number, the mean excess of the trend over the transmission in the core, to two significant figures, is -0.29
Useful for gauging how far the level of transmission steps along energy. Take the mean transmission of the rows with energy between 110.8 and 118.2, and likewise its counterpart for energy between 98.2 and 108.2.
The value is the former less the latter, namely 0.0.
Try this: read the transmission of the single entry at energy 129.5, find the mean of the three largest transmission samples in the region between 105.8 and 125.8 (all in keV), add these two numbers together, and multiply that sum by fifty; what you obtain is 113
